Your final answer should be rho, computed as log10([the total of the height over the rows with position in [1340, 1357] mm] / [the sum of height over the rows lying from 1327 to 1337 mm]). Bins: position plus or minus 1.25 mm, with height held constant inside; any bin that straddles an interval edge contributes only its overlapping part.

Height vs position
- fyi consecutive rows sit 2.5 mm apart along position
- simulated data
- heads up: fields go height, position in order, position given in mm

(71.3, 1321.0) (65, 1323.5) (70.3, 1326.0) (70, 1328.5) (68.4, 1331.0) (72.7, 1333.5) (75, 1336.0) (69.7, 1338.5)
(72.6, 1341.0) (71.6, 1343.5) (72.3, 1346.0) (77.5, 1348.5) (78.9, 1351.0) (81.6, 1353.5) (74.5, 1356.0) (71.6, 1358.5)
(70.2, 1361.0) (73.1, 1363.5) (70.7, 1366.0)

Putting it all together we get 0.3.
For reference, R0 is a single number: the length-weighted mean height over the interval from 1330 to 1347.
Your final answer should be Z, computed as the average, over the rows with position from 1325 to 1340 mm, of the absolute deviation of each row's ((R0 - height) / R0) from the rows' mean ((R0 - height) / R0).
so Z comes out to 0.03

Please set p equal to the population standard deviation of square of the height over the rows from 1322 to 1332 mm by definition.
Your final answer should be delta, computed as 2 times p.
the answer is 569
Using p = 285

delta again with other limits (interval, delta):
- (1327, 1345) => 593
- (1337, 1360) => 1138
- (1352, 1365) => 1211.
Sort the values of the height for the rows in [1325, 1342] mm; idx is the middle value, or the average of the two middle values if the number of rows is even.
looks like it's 70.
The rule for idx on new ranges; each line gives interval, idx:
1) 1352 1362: 73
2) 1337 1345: 72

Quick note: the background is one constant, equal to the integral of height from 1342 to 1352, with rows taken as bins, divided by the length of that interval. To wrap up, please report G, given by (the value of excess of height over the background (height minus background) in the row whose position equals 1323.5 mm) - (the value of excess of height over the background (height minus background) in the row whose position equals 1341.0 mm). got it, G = -7.6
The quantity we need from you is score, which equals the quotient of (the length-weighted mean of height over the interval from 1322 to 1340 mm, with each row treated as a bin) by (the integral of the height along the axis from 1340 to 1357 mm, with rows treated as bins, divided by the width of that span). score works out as 0.93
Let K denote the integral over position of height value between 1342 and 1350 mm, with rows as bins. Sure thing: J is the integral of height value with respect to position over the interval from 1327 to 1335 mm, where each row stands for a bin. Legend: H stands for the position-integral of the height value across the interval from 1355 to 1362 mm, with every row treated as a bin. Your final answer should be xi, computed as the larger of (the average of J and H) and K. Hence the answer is 591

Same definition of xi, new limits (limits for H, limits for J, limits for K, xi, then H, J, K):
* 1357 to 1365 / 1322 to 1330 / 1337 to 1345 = 572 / 574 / 548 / 572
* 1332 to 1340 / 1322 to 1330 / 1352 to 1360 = 607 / 579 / 548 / 607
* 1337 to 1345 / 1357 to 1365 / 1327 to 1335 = 573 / 572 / 574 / 564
